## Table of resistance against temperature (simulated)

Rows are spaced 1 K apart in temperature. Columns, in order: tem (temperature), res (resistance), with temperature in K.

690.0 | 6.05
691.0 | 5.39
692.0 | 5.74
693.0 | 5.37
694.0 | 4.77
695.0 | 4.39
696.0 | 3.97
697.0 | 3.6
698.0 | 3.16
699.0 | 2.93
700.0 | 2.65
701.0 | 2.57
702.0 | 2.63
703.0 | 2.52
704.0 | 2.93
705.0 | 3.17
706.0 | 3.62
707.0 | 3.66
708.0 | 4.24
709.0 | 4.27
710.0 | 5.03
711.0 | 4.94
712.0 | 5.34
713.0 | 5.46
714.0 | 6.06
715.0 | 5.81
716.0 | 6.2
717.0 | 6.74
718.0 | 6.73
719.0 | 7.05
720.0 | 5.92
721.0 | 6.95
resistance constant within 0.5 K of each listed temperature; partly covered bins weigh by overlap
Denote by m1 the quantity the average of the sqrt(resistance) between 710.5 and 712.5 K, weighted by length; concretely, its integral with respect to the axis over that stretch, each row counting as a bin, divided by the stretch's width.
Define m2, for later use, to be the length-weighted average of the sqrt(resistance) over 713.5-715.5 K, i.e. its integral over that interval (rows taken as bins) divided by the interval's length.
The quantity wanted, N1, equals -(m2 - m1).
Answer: -0.169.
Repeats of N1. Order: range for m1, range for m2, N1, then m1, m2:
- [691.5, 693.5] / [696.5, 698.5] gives 0.519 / 2.36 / 1.8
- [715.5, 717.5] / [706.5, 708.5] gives 0.557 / 2.54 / 2.0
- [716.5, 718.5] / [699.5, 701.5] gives 0.980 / 2.60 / 1.6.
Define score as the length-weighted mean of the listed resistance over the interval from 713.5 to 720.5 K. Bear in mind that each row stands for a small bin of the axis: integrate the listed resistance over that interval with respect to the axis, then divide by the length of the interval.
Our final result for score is 6.4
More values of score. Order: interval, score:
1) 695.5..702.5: 3.1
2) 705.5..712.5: 4.4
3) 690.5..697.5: 4.7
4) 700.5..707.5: 3.0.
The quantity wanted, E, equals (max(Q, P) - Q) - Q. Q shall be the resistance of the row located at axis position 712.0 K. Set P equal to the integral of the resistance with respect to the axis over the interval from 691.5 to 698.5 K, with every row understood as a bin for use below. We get 20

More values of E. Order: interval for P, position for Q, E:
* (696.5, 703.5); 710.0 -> 10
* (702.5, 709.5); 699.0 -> 19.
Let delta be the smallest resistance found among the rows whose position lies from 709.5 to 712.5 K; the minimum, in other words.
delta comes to 4.94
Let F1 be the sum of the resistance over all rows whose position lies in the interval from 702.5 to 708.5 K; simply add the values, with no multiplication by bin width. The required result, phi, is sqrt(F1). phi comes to 4.5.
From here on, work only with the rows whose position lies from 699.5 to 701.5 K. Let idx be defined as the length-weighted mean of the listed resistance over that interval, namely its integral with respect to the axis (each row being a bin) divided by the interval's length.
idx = 2.6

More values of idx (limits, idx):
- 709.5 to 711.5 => 5.0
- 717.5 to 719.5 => 6.9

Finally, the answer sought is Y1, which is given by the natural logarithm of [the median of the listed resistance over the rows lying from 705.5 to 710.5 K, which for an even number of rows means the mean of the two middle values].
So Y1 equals 1.4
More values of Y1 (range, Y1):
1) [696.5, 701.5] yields 1.1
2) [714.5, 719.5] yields 1.9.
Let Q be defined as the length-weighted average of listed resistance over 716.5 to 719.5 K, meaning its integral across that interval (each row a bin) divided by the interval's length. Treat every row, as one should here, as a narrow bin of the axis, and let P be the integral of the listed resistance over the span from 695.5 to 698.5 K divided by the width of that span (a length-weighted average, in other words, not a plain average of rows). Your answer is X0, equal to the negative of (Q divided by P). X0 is -1.9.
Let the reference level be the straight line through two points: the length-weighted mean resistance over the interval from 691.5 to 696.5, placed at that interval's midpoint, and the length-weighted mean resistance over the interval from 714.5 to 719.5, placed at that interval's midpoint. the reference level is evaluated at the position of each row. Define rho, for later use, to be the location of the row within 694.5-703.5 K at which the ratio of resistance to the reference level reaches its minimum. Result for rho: 703.0 K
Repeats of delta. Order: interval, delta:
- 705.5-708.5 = 3.62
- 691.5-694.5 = 4.77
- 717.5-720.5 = 5.92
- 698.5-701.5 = 2.57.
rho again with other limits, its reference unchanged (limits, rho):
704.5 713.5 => 705.0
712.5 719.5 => 713.0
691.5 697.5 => 697.0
